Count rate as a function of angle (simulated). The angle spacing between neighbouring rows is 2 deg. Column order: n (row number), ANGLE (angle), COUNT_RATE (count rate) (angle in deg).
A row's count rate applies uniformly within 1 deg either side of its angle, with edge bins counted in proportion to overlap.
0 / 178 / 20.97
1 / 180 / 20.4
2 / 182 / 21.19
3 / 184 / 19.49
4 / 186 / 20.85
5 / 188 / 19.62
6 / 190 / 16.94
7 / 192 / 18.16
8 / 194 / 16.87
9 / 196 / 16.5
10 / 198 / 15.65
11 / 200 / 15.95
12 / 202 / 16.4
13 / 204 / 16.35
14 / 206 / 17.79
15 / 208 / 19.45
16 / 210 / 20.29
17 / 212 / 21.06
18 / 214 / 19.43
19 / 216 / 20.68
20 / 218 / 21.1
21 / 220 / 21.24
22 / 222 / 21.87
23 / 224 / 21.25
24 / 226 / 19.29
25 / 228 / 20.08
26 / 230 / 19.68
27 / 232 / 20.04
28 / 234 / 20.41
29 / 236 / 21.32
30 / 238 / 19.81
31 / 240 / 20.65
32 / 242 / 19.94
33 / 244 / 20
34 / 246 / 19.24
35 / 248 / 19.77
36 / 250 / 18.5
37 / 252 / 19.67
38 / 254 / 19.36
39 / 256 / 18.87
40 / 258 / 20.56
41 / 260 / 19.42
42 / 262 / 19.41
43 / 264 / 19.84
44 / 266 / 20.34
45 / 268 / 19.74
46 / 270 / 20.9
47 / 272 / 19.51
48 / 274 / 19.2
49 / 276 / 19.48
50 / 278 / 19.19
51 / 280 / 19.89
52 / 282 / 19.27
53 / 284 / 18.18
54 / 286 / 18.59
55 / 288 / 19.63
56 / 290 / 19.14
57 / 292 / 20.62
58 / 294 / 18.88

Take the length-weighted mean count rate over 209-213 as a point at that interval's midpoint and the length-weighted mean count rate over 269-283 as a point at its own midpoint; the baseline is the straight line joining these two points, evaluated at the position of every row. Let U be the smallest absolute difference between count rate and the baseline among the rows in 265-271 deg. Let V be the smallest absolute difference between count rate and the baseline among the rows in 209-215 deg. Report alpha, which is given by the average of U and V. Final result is 0.2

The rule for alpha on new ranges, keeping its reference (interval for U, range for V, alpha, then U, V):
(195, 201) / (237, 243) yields 2.3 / 4.4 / 0.2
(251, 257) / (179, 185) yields 0.2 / 0.3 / 0.1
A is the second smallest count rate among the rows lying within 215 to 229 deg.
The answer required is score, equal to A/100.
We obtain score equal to 0.201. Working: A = 20.08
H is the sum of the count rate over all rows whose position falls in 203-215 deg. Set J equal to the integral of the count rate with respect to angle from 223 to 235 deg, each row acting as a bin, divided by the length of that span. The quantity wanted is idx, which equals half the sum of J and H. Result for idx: 67.2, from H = 114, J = 20.1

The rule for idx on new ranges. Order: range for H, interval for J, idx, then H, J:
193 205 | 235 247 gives 58.9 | 98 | 20.2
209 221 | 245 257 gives 71.5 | 124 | 19.2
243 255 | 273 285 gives 67.9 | 117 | 19.2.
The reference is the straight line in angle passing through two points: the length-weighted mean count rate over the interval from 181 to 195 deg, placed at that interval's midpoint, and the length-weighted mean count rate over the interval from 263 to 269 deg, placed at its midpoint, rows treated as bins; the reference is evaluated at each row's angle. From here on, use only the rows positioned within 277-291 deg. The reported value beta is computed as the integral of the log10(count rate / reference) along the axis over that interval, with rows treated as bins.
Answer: -0.33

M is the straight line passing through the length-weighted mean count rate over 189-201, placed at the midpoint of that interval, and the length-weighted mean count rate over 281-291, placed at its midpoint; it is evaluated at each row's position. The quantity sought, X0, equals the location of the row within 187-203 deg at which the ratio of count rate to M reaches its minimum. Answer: 198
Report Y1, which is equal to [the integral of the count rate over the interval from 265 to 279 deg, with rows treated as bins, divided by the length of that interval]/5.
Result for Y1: 3.95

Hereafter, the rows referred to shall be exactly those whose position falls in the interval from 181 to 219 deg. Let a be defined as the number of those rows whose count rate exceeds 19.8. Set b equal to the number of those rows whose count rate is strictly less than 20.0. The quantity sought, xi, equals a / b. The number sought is 0.5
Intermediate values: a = 6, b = 13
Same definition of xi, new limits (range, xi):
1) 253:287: 0.4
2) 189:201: 0.0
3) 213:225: 5.0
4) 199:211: 0.2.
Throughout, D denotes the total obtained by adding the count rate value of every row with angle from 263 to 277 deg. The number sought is 139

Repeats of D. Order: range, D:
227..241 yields 142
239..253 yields 138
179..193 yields 137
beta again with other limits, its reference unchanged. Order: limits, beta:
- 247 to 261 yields -0.12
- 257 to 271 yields 0.02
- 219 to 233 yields 0.30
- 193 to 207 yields -0.91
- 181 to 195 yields -0.02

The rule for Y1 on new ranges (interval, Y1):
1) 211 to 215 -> 4.05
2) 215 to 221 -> 4.20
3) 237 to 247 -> 3.99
